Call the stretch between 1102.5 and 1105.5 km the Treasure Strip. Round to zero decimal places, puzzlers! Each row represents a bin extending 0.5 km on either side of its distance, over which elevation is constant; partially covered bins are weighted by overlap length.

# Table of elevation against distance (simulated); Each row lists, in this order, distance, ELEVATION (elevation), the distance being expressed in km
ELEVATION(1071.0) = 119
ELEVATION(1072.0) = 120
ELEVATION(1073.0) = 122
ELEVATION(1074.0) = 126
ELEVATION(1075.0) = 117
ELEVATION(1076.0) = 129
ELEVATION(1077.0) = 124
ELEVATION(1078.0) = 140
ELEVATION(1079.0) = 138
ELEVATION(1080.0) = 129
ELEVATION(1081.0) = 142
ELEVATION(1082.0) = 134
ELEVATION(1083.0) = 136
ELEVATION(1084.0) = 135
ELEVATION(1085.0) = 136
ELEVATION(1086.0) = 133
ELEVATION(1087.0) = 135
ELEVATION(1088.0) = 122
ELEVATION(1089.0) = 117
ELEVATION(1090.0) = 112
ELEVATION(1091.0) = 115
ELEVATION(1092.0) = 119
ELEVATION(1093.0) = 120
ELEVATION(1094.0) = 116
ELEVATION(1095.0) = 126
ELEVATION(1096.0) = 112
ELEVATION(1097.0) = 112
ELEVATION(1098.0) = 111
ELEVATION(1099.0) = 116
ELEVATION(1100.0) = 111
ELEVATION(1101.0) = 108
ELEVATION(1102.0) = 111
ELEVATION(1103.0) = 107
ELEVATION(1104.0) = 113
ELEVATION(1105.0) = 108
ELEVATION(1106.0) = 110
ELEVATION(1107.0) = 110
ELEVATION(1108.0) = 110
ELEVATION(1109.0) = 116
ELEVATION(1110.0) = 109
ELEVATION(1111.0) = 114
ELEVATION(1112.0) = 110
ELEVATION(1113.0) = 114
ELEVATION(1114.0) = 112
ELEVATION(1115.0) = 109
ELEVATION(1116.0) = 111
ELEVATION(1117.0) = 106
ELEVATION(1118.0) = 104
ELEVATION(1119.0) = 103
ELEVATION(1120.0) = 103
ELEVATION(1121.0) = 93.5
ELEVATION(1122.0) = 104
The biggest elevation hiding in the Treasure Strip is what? 113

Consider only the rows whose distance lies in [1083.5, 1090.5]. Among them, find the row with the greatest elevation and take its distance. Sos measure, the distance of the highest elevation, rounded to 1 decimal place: 1085.0 km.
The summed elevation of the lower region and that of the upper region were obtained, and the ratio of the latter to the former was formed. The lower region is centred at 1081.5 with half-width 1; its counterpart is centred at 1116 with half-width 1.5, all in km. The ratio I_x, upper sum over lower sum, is 1.2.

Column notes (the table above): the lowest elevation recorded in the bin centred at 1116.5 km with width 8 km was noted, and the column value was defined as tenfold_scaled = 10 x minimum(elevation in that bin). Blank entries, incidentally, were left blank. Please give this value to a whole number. 1030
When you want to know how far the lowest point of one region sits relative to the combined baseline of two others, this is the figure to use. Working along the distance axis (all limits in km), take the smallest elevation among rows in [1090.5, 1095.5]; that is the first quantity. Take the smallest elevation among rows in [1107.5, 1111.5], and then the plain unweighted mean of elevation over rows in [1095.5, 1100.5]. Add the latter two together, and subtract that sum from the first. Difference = -106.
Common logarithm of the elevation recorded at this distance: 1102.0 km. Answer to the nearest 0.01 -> 2.05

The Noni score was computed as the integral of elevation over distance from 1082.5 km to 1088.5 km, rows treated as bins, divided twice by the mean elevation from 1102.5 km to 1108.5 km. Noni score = 0.0663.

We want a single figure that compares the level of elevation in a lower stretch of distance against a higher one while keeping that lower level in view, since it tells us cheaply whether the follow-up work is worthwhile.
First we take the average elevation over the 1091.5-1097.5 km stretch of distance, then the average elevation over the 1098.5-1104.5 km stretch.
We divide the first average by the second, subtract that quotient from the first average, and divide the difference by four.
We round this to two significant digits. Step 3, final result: 29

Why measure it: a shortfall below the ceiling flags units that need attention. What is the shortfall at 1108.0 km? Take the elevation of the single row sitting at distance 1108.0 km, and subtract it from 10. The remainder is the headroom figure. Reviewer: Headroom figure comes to -100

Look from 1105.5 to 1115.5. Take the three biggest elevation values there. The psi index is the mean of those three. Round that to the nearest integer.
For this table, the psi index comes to 115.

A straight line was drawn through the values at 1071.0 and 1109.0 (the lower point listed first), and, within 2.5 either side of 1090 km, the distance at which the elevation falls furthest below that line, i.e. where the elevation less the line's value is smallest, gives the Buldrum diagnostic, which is 1090.0 km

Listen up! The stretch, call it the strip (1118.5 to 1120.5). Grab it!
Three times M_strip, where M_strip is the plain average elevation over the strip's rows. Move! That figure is 309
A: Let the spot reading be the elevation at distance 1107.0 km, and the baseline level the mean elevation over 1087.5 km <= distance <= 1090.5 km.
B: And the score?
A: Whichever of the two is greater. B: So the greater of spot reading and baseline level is 117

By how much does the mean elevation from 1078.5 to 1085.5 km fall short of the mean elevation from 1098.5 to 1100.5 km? -22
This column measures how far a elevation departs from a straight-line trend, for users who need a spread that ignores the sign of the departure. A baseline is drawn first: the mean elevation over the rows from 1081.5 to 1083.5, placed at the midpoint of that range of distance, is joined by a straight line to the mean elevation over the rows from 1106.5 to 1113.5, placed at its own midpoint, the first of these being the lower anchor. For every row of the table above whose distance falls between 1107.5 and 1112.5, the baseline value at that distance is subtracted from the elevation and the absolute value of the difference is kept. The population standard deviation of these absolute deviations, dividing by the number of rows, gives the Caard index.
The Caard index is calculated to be 1.2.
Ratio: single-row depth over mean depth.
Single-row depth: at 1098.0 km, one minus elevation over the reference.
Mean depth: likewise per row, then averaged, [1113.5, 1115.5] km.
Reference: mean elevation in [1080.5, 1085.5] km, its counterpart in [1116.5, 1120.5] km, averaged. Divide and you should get 0.95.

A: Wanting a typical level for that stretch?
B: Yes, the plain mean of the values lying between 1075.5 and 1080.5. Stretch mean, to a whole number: 132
